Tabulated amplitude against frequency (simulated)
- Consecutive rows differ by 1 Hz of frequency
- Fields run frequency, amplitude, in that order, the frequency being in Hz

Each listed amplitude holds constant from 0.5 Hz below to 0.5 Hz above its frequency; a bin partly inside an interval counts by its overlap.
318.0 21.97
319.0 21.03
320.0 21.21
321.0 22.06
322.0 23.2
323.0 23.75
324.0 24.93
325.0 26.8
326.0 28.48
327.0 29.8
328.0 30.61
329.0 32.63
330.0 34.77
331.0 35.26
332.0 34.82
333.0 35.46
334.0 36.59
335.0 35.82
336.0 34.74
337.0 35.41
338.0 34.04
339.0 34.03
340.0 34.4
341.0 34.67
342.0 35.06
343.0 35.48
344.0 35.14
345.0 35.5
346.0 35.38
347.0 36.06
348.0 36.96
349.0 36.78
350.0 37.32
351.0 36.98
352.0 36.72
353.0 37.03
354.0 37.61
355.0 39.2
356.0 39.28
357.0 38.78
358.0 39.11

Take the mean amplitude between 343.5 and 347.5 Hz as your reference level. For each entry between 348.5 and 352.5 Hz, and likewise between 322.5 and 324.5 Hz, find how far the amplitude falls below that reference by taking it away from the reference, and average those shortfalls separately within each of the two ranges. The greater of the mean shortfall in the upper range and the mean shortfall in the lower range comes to 11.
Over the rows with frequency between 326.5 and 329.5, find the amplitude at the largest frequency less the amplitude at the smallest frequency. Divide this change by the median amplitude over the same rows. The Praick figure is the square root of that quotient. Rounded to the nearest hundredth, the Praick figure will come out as 0.30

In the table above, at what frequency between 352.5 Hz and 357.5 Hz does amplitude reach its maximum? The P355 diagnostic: 356.0 Hz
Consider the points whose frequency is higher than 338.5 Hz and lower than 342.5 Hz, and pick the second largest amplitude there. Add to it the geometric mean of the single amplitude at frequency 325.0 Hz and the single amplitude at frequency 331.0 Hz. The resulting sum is 65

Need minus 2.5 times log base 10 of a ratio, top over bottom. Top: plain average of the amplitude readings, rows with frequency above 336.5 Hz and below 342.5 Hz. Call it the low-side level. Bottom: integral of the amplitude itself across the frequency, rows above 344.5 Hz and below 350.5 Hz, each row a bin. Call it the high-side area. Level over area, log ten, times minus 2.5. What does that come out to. 2.00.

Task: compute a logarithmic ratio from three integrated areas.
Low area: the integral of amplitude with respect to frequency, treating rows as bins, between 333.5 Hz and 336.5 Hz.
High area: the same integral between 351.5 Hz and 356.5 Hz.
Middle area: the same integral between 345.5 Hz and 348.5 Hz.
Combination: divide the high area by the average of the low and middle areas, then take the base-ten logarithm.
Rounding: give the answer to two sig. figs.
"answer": 0.25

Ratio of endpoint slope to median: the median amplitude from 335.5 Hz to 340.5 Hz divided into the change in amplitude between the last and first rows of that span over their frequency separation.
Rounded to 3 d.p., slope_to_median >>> -0.002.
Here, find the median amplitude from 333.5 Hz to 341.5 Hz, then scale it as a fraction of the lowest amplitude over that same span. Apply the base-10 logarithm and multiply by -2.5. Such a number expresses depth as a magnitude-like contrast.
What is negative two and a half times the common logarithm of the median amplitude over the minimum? -0.0213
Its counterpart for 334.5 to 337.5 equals -0.0207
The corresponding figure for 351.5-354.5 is -0.0091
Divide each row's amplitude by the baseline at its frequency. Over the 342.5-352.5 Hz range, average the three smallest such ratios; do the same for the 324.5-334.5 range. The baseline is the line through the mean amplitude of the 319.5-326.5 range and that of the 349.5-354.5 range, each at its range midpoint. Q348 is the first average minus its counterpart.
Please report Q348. -0.10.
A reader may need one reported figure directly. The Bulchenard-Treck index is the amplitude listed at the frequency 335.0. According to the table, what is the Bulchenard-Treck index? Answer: 35.82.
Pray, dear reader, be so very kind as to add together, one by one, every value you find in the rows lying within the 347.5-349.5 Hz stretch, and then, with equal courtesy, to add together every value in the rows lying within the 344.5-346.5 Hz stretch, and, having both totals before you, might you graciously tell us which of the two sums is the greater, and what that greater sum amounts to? 73.7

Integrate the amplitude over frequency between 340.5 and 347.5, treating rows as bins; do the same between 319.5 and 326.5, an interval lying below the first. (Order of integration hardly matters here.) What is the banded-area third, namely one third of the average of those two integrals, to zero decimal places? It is 70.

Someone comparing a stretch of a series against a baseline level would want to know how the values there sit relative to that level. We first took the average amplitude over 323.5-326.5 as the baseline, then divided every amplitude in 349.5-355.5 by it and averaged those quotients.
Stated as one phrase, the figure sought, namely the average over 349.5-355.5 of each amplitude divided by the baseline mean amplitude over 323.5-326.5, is 1.40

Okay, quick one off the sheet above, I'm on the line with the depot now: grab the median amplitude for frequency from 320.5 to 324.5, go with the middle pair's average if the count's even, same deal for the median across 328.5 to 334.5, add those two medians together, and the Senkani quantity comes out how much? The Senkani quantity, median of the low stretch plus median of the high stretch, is 58.5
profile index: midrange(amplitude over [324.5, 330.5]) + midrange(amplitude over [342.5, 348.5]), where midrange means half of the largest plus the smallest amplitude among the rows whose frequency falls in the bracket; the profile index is 66.8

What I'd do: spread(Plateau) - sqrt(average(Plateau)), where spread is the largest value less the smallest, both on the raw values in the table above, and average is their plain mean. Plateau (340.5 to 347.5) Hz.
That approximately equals -4.6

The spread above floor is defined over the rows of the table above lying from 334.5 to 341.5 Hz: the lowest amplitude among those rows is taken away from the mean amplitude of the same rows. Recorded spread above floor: 0.70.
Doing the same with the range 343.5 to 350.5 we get 1.02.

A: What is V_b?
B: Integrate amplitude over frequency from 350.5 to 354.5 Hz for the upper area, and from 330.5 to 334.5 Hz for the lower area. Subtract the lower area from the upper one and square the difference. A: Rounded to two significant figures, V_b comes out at 39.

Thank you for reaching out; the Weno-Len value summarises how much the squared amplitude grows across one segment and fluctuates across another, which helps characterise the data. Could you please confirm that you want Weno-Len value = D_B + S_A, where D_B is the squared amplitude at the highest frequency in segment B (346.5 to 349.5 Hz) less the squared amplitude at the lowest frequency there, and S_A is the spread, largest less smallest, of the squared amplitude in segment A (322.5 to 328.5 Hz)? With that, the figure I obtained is 425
